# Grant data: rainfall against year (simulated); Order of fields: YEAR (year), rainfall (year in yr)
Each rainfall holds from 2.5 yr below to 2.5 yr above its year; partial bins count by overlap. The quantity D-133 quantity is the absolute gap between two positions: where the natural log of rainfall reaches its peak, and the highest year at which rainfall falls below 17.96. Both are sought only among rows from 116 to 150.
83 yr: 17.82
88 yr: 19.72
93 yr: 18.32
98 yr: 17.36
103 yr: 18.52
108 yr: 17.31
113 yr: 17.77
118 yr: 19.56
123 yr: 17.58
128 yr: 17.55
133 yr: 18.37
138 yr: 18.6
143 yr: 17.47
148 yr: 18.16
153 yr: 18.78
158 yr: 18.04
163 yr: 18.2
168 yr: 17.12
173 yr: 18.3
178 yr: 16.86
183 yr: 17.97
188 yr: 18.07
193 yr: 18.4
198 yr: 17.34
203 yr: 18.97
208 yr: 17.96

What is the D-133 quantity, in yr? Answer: 25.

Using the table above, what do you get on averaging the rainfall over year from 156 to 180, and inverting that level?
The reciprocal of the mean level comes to 0.0565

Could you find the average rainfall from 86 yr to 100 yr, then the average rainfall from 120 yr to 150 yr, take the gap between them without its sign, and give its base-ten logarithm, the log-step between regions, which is -0.3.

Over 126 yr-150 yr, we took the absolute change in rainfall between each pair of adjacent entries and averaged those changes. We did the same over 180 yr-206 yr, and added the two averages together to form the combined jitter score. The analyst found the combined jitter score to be 1.50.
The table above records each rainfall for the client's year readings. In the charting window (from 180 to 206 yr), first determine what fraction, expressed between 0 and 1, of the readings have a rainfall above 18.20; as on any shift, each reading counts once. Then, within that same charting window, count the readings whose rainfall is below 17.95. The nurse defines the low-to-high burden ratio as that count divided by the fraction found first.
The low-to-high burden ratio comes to 2.5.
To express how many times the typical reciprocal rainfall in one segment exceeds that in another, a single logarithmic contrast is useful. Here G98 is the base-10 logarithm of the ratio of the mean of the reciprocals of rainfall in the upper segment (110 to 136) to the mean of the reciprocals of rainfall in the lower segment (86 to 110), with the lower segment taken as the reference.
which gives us 0.0016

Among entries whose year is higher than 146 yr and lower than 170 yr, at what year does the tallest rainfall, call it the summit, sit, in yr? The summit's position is 153 yr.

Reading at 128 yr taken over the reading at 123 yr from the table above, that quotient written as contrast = 1.00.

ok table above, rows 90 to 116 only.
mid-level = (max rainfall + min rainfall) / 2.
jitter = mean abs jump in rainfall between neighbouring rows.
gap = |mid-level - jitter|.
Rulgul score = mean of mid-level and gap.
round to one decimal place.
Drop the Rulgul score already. 17.4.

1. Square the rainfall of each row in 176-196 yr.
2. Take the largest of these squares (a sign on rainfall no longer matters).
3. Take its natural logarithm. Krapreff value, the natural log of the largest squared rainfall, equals 5.82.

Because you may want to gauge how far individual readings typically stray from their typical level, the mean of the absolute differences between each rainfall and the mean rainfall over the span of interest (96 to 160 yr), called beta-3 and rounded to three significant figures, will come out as 0.538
